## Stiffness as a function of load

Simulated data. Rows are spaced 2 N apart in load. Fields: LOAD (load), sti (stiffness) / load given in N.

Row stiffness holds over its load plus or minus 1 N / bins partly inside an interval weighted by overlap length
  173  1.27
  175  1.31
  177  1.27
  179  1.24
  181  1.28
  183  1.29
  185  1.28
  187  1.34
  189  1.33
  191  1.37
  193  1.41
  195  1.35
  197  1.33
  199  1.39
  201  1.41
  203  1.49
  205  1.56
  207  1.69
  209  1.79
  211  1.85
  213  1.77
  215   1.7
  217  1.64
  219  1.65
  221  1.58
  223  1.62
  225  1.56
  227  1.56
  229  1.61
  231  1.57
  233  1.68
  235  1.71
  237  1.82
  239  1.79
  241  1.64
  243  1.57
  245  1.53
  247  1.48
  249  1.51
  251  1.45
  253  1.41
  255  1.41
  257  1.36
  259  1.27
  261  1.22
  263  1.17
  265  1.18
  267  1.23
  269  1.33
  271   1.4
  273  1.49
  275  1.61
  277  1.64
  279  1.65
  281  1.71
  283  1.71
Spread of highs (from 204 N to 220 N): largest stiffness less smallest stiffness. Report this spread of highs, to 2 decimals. 0.29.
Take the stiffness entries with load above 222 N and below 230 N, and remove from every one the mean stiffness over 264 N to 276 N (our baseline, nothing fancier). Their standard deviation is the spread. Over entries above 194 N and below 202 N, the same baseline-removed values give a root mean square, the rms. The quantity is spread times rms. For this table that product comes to 0.001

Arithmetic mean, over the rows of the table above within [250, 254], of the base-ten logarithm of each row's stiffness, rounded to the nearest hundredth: 0.16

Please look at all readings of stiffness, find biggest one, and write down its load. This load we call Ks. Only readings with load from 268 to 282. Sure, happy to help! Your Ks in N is 281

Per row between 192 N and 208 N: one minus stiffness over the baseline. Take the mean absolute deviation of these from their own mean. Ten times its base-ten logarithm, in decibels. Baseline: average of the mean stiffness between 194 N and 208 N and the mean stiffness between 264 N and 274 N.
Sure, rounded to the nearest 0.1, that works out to -11.7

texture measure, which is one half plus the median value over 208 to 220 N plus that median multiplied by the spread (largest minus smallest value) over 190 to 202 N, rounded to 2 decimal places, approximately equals 2.37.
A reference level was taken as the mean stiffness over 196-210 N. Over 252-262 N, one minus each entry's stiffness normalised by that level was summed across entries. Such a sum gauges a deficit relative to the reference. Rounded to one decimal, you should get 0.6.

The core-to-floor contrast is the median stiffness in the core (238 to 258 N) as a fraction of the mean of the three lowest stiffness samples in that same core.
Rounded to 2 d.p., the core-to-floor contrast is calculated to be 1.07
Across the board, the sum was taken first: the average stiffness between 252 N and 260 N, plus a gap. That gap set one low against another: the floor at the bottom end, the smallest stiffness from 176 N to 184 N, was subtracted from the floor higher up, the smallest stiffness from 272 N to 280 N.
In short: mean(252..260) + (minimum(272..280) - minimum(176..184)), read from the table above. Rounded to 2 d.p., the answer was 1.61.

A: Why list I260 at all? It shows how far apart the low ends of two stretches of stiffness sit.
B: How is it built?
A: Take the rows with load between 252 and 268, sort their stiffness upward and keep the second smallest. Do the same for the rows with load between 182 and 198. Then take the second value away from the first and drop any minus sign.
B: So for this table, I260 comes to 0.11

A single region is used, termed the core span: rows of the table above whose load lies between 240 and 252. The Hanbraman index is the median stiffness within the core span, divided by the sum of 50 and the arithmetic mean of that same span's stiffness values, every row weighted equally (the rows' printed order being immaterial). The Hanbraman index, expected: 0.029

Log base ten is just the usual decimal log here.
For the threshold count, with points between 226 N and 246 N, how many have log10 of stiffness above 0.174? 10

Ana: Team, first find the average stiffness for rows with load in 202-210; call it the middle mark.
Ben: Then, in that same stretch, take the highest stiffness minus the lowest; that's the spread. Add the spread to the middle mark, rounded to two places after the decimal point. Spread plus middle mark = 1.93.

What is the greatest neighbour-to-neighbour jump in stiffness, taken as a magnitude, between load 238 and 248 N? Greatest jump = 0.15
